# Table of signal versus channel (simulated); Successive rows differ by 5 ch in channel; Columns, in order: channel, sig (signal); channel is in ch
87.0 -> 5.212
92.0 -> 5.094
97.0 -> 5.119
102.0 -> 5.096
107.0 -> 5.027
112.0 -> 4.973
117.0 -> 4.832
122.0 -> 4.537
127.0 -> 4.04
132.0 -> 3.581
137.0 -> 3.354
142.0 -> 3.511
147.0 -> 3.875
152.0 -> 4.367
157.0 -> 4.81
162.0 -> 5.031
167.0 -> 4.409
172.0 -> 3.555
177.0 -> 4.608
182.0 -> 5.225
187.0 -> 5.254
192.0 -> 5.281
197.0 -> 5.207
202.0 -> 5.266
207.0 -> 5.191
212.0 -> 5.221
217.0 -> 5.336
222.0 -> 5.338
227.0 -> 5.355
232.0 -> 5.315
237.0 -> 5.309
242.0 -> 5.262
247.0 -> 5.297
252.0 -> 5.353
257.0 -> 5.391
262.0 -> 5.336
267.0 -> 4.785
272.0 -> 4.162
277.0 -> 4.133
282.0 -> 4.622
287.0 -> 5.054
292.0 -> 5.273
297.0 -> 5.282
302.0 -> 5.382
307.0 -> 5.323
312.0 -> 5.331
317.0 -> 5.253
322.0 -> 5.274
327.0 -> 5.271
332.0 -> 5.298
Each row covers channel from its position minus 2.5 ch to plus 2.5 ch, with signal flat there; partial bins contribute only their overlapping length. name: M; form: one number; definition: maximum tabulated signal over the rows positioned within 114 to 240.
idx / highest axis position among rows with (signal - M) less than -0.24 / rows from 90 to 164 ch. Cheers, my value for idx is 162.0 ch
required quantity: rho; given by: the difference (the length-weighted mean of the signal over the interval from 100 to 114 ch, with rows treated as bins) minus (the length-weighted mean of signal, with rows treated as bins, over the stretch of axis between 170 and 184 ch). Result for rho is 0.6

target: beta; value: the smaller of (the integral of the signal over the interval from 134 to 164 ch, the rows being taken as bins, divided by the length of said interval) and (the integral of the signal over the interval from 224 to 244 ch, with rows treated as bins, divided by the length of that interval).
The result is 4.13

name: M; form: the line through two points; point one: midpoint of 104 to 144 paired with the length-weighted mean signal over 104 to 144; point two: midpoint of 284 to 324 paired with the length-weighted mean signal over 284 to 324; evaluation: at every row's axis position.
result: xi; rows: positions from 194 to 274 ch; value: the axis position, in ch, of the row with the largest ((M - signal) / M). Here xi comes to 272.0 ch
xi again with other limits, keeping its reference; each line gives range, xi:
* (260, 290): 277.0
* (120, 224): 137.0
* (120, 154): 137.0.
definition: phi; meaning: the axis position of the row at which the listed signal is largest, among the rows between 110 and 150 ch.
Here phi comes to 112.0 ch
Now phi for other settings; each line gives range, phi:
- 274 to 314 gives 302.0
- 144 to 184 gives 182.0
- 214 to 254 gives 227.0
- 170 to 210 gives 192.0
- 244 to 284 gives 257.0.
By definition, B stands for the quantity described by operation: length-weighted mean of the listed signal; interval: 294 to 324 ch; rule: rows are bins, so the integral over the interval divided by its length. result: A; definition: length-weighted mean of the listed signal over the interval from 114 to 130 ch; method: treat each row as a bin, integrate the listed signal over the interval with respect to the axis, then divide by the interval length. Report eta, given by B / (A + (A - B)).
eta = 1.47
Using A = 4.5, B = 5.31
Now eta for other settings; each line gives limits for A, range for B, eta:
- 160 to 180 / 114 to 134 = 0.95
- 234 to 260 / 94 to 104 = 0.92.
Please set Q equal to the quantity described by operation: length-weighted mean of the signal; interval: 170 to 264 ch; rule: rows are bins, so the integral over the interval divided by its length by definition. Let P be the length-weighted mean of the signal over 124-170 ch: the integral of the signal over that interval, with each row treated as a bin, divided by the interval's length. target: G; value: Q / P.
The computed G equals 1.26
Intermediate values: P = 4.1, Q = 5.17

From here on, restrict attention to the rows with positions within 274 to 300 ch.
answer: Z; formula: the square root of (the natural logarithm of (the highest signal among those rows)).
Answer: 1.29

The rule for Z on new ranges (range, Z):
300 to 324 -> 1.30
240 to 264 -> 1.30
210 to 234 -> 1.30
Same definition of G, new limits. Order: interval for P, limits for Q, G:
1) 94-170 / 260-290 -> 1.06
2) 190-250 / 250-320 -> 0.96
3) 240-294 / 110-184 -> 0.87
